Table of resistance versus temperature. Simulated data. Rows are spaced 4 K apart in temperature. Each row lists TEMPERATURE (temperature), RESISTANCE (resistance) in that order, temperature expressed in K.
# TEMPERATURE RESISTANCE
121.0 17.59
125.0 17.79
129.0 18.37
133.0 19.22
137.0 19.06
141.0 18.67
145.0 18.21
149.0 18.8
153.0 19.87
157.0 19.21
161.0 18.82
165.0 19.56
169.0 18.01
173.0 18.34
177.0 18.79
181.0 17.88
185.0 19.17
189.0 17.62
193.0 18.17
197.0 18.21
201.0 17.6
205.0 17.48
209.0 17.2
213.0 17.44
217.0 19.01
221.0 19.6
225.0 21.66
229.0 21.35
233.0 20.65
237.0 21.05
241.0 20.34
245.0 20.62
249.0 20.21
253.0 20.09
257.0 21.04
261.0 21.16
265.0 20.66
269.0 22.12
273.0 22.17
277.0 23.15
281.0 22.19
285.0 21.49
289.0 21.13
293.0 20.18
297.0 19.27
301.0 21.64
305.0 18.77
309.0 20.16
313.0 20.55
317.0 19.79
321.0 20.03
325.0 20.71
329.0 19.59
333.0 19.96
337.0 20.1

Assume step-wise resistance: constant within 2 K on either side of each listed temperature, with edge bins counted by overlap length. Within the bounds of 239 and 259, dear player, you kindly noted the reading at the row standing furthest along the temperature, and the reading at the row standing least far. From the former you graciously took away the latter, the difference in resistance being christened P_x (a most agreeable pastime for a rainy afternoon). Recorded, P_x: 0.7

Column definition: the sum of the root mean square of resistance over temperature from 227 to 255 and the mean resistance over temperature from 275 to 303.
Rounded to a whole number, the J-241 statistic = 42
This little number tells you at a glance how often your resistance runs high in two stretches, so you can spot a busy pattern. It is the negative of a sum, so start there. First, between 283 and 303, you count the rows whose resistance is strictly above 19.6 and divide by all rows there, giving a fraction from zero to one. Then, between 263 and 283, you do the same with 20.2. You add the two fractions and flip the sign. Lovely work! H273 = -1.8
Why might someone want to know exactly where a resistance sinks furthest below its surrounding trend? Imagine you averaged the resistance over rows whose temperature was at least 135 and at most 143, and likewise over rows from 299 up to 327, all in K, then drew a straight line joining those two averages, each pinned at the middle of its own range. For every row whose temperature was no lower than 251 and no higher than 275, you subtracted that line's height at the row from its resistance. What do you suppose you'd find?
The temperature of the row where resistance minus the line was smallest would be 253.0 K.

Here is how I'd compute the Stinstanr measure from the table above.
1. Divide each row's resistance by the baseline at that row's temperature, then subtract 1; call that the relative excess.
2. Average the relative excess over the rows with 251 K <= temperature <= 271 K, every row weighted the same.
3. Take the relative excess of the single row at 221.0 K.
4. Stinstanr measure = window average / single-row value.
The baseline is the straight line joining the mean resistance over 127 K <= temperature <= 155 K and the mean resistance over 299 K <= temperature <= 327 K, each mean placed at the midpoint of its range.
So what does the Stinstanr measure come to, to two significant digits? 14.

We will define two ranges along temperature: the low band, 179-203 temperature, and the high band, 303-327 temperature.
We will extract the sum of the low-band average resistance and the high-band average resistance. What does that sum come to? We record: 38.1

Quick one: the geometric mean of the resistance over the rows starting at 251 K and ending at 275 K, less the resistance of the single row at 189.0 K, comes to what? 3.6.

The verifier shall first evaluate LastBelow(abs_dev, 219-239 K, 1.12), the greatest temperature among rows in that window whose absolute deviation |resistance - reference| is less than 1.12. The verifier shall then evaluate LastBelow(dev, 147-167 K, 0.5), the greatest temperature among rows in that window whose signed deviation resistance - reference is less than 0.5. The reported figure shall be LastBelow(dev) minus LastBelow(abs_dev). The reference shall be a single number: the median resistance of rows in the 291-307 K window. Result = -68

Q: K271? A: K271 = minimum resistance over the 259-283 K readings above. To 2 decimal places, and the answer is 20.66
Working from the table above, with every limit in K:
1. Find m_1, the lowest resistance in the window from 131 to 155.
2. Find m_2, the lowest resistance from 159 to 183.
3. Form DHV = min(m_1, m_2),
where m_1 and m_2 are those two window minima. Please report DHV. 17.88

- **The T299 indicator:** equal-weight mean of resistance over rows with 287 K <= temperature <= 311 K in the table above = 20.2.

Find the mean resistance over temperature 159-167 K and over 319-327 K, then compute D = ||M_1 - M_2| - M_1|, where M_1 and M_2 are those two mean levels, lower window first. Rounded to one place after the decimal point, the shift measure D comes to 18.0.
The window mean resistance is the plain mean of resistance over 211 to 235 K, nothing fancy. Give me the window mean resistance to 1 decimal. 20.0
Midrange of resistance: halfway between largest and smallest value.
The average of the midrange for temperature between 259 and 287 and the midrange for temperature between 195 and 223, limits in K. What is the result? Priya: 20.2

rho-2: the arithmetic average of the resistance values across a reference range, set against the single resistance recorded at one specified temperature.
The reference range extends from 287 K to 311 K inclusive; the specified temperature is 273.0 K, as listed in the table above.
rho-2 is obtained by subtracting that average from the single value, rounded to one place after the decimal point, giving 2.0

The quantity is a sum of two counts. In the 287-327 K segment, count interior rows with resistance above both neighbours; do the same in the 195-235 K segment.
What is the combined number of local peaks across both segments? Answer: 3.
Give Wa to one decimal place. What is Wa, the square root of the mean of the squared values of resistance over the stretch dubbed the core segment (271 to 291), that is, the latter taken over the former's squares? 22.0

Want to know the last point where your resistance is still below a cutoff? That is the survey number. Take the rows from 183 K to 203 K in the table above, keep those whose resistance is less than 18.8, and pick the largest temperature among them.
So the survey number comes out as 201.0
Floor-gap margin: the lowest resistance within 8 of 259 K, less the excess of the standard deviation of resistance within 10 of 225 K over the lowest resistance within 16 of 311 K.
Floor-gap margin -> 38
